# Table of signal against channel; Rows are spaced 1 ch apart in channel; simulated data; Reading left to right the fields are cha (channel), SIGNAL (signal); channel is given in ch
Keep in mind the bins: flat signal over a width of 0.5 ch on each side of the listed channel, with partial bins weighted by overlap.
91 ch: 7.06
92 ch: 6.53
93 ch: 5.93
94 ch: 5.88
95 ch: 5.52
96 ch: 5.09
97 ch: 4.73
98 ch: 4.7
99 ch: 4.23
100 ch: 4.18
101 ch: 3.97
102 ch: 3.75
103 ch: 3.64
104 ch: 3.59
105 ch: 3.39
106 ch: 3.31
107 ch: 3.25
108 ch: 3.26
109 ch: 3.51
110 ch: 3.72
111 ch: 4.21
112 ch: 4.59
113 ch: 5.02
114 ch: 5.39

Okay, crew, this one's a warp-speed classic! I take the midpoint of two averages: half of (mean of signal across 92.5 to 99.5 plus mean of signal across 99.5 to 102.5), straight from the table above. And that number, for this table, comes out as 4.56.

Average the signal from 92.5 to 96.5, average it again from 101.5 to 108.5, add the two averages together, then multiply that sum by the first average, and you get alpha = 51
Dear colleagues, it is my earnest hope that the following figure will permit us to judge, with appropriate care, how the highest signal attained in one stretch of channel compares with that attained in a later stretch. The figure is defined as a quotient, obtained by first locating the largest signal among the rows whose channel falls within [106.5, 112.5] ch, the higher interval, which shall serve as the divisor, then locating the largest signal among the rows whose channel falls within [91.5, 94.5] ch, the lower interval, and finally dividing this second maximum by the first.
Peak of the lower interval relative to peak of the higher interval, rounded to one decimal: 1.4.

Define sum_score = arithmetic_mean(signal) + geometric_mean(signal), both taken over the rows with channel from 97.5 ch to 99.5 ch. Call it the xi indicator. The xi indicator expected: 8.9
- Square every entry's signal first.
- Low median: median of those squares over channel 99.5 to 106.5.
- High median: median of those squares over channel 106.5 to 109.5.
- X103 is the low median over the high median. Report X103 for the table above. 1.2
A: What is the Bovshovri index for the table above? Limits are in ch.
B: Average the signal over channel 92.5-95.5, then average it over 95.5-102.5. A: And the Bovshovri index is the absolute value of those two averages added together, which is 10.2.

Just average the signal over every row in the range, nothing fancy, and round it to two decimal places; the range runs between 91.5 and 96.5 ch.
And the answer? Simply 5.79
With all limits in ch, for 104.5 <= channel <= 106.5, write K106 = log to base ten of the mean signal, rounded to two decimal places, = 0.53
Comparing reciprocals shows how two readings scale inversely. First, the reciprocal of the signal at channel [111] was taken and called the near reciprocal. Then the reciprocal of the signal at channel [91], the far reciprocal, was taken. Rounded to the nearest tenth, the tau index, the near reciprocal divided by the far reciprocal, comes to 1.7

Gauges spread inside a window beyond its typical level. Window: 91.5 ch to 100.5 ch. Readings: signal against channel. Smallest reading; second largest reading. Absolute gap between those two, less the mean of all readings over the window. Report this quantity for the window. -3.45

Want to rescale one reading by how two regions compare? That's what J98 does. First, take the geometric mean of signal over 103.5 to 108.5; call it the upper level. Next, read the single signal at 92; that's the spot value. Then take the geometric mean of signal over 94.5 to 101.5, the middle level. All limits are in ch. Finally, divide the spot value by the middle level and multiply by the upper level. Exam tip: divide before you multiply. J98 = 4.8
